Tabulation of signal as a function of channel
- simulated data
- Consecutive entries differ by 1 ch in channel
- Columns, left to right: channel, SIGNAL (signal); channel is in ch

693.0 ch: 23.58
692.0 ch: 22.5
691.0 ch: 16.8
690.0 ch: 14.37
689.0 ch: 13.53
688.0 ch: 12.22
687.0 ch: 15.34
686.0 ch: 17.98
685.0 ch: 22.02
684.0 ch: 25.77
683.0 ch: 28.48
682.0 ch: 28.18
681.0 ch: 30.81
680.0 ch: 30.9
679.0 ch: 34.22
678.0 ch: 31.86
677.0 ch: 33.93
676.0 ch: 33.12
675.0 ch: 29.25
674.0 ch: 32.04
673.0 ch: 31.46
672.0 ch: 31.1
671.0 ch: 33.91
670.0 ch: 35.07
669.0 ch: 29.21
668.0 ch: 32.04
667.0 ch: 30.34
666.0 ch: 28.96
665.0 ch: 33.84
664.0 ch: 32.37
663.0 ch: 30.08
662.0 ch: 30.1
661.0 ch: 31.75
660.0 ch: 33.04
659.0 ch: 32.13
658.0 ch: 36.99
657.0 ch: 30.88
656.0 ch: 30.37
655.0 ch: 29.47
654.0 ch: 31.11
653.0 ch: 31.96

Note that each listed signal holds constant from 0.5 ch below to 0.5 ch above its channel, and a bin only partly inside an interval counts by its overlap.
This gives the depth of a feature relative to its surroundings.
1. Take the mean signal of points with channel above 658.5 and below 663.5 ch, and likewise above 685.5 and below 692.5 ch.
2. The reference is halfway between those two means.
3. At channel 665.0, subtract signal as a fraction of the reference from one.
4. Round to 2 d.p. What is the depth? -0.42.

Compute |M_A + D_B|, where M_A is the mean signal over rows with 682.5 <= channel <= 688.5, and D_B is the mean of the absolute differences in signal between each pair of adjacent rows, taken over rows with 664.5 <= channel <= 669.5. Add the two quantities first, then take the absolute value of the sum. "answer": 23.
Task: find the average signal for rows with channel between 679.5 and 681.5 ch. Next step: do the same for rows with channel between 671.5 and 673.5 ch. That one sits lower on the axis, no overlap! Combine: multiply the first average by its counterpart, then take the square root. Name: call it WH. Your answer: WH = 31.1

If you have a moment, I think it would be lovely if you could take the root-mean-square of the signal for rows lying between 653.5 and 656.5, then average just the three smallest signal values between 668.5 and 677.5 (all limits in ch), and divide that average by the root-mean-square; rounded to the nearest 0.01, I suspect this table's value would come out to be 0.98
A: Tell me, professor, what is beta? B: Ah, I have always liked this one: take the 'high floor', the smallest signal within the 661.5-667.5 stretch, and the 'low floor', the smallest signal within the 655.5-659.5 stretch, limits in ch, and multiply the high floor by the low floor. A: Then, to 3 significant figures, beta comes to 880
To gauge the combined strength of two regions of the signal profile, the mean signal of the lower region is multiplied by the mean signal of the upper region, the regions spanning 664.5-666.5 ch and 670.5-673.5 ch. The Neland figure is 1010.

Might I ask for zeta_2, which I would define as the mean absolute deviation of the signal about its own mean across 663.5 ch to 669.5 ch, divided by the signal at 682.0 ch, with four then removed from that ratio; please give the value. -3.94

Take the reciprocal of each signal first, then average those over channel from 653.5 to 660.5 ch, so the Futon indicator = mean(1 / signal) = 0.0314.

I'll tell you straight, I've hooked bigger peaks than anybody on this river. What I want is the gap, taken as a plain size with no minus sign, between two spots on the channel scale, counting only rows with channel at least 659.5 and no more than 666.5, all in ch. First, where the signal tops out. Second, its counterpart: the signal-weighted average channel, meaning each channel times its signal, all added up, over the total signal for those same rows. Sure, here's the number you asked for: 2.0 ch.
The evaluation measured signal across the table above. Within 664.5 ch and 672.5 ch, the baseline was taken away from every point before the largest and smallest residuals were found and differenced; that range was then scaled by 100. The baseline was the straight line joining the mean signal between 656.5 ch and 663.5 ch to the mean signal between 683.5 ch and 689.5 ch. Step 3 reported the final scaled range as 827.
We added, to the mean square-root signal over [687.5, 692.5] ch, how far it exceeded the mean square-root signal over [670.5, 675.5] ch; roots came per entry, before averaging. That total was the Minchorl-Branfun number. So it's 2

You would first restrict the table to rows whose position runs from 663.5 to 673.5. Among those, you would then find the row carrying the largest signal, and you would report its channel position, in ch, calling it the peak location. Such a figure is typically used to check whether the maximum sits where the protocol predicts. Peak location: 670.0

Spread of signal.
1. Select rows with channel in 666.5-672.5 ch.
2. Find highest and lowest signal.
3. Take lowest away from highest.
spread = 5.9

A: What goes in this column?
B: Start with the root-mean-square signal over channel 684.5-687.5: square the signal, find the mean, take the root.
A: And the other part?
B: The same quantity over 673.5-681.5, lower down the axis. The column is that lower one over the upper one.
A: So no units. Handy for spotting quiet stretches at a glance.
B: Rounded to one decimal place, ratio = 1.7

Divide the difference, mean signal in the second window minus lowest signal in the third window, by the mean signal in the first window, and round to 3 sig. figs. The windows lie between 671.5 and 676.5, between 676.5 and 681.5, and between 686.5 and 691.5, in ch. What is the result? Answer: 0.641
